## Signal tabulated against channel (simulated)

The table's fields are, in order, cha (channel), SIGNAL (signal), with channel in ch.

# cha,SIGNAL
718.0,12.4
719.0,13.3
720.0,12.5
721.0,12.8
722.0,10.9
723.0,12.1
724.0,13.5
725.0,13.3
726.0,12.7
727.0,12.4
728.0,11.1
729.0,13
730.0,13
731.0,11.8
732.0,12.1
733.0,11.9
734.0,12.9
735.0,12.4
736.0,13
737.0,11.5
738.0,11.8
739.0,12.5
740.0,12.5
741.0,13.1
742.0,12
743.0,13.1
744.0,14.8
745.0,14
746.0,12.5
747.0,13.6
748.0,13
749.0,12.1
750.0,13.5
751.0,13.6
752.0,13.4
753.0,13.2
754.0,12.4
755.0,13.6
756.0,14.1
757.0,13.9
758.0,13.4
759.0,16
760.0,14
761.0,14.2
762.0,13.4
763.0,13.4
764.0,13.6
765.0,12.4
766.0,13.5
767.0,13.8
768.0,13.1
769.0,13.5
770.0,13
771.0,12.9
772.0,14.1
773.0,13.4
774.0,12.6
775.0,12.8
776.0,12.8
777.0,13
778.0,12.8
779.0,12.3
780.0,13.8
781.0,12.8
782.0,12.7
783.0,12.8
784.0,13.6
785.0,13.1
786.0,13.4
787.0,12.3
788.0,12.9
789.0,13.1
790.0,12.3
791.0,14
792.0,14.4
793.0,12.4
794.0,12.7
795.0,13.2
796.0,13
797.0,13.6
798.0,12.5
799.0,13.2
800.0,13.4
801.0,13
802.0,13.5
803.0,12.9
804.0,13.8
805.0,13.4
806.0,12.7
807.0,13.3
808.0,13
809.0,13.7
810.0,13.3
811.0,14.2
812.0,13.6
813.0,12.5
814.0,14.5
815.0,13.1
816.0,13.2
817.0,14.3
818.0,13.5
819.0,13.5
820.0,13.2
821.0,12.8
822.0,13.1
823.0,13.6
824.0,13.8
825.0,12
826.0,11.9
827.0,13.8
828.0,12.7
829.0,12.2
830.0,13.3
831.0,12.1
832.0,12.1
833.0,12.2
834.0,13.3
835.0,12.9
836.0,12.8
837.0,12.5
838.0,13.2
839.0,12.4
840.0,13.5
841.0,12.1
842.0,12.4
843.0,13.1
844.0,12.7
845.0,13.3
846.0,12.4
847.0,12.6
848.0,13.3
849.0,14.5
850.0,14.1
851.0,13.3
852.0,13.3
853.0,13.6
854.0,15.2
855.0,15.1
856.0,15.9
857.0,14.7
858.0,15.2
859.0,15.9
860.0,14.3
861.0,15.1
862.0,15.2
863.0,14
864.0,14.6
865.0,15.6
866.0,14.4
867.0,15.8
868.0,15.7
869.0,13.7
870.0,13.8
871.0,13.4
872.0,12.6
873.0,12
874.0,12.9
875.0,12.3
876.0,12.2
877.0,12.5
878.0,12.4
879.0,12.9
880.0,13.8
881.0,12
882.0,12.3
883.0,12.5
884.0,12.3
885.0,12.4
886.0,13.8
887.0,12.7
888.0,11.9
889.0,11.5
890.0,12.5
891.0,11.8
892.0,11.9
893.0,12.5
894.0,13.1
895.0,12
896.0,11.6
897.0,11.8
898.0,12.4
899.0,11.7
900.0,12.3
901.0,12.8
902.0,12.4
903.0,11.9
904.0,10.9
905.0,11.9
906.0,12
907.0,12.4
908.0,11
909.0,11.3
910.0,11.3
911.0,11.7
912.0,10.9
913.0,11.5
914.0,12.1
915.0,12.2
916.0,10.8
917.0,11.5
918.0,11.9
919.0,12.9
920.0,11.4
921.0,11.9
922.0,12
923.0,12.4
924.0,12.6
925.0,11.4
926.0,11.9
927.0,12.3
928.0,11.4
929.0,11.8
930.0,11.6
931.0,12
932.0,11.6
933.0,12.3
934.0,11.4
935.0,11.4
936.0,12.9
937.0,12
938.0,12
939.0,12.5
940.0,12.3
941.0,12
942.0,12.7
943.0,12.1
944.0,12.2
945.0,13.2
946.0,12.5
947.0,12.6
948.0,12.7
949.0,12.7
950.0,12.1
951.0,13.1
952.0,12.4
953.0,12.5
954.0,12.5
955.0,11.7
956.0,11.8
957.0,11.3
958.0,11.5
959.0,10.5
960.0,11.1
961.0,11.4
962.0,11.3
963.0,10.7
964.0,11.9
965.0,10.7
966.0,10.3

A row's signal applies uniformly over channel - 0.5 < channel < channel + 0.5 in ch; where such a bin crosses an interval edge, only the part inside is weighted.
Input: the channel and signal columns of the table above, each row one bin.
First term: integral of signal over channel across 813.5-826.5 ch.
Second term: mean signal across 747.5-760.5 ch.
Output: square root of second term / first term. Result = 0.2803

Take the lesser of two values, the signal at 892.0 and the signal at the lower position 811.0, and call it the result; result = 11.9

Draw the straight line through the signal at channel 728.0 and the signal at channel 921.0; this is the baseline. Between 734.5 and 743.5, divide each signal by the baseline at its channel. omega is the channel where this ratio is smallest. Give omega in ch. 737.0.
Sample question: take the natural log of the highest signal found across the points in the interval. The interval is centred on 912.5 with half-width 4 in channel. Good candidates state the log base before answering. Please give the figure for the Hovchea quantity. 2.50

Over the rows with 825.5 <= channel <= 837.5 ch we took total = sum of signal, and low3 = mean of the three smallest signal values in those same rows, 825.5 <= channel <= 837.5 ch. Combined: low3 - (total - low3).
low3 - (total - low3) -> -128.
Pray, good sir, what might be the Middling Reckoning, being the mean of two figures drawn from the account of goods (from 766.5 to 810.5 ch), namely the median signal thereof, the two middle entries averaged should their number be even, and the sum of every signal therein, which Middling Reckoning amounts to 295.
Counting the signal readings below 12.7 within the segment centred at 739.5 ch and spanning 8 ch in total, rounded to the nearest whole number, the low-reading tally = 5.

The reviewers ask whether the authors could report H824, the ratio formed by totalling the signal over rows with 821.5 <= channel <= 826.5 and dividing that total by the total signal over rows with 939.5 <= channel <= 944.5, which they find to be 1.05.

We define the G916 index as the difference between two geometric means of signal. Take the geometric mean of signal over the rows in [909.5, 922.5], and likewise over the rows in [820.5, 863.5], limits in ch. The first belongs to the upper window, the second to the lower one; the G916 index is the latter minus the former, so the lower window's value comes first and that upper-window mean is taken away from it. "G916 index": 1.7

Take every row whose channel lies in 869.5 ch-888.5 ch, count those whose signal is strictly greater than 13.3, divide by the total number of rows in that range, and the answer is 0.21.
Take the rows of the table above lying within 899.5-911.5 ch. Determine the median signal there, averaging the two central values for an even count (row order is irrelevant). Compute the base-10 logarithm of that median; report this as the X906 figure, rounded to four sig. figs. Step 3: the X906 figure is 1.076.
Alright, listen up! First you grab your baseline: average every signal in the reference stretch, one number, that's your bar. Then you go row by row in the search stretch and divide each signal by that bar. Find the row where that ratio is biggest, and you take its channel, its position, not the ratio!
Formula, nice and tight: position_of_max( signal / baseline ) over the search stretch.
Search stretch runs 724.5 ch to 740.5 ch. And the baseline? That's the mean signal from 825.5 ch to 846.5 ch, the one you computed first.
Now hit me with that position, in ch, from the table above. 725.0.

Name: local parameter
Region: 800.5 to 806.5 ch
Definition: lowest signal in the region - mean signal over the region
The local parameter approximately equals -0.52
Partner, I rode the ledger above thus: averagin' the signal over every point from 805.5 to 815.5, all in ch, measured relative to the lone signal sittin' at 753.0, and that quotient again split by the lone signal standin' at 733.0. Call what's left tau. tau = 0.085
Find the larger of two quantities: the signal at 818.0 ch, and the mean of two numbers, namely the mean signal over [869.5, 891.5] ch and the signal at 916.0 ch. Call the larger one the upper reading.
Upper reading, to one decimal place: 13.5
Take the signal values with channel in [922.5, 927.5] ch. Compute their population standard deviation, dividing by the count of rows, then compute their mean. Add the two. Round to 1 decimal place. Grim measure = 12.5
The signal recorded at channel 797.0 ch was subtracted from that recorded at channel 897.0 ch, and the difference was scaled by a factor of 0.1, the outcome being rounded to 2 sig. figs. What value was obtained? -0.18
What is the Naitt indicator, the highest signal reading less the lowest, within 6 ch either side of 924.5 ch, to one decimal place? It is 1.5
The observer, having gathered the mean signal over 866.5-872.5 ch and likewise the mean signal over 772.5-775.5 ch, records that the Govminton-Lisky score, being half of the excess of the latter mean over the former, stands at -0.6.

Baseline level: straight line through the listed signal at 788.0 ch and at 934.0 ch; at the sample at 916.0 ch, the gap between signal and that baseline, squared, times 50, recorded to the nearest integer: 31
